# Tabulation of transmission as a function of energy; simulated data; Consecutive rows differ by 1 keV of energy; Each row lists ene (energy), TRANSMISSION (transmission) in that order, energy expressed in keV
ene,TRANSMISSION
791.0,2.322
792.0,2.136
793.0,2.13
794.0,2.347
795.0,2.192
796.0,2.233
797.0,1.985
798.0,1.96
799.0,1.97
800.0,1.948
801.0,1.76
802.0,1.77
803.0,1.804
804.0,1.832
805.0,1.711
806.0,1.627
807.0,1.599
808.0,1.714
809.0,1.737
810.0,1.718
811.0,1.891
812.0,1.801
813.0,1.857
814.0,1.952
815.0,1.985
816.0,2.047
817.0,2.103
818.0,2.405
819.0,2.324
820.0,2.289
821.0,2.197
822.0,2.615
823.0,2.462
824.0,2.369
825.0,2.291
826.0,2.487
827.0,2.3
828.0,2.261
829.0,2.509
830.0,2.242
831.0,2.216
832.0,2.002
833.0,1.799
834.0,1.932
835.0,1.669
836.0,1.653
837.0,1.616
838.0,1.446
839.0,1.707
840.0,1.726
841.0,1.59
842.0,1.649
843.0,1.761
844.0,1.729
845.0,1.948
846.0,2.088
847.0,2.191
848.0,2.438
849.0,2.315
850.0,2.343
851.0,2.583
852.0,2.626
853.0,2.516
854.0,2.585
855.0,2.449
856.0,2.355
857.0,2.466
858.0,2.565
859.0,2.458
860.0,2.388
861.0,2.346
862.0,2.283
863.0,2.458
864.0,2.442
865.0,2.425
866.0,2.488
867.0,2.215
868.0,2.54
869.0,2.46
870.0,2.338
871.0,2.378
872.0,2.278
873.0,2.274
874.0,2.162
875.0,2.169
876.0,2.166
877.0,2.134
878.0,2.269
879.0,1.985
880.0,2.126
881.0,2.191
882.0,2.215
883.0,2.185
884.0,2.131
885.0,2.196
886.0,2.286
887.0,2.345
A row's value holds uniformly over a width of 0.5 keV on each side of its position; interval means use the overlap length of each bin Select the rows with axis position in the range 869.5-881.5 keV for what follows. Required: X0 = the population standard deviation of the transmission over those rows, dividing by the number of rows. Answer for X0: 0.103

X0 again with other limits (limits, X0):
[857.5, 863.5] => 0.090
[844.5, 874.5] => 0.152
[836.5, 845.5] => 0.130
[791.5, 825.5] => 0.261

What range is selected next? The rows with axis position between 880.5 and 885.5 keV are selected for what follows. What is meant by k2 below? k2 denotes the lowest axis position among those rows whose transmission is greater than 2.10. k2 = 881.0 keV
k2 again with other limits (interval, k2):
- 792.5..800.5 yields 793.0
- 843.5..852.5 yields 847.0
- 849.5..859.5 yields 850.0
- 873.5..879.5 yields 874.0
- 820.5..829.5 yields 821.0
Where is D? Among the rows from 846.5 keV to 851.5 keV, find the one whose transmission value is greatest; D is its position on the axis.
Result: 851.0 keV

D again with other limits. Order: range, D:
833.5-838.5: 834.0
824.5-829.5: 829.0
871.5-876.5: 872.0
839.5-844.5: 843.0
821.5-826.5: 822.0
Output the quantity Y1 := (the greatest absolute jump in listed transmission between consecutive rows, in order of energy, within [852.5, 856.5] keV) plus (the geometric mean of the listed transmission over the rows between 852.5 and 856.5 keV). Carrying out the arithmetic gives 2.6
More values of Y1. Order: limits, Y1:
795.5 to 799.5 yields 2.3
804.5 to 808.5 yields 1.8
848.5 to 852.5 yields 2.7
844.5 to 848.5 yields 2.4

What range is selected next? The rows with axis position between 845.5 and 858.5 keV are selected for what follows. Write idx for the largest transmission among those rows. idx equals 2.626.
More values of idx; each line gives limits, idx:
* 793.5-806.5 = 2.347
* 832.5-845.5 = 1.948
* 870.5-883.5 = 2.378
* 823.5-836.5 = 2.509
